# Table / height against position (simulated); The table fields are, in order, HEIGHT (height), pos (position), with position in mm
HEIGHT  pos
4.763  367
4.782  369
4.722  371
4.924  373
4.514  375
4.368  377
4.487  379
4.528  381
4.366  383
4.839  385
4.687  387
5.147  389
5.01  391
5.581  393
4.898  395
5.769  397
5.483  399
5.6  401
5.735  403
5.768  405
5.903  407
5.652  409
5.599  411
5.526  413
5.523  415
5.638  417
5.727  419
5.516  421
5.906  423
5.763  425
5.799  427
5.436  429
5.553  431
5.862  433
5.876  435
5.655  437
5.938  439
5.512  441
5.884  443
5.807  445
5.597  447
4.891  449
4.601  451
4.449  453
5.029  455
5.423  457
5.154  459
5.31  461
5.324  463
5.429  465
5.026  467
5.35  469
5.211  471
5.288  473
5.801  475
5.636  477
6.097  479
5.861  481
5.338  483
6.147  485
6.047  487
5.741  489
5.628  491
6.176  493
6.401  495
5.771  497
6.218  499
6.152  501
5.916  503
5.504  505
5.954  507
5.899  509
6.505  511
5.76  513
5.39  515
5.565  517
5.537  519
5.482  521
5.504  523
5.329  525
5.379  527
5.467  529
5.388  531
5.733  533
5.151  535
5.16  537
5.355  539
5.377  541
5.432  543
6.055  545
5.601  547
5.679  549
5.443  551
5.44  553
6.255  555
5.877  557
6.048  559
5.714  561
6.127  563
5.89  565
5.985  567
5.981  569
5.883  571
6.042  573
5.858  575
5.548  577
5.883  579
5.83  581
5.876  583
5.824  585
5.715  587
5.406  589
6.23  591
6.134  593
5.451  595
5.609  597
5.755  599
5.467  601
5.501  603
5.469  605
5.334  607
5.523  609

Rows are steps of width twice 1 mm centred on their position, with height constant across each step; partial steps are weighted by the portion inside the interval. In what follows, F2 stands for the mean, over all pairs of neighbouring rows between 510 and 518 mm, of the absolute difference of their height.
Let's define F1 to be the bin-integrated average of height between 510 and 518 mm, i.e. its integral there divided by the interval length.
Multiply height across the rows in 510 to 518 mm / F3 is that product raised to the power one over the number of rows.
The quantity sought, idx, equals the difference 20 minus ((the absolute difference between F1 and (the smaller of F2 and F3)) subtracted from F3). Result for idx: 19.6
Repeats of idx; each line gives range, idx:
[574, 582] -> 19.8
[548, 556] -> 19.7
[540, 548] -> 19.6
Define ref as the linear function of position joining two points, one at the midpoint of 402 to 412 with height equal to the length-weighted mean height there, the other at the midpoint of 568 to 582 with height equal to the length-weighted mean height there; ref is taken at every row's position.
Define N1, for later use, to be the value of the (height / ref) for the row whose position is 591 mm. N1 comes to 1.06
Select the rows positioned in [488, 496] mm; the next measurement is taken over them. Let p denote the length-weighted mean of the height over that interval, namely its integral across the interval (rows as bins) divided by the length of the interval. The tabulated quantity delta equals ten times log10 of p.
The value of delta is 7.77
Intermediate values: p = 5.99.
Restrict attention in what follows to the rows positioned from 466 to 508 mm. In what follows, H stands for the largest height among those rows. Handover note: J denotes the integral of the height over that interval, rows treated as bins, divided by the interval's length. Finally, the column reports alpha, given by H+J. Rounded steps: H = 6.401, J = 5.77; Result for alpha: 12.2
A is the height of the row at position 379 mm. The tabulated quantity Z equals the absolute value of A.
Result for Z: 4.5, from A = 4.487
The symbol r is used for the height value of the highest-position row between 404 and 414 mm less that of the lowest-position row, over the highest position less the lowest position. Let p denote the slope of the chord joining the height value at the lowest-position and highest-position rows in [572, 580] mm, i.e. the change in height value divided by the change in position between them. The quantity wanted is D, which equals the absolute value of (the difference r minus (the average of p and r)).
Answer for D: 0.002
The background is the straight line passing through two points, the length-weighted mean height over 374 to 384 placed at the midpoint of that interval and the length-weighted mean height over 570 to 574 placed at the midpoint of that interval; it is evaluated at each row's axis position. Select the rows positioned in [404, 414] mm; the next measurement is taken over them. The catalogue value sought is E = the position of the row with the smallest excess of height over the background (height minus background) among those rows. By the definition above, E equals 413 mm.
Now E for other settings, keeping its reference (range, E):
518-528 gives 525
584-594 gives 589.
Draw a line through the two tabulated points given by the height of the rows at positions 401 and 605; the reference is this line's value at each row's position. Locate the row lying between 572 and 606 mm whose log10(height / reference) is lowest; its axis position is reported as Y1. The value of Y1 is 589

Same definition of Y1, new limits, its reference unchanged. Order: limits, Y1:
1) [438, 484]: 453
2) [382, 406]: 383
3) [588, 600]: 589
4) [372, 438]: 377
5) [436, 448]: 441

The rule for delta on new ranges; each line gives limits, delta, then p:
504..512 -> 7.76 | 5.97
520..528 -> 7.34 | 5.42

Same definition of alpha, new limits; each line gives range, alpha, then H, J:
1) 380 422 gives 11.3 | 5.903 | 5.36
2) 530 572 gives 11.9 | 6.255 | 5.69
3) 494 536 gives 12.2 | 6.505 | 5.71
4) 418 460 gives 11.4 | 5.938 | 5.49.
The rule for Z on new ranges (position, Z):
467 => 5.0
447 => 5.6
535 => 5.2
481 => 5.9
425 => 5.8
